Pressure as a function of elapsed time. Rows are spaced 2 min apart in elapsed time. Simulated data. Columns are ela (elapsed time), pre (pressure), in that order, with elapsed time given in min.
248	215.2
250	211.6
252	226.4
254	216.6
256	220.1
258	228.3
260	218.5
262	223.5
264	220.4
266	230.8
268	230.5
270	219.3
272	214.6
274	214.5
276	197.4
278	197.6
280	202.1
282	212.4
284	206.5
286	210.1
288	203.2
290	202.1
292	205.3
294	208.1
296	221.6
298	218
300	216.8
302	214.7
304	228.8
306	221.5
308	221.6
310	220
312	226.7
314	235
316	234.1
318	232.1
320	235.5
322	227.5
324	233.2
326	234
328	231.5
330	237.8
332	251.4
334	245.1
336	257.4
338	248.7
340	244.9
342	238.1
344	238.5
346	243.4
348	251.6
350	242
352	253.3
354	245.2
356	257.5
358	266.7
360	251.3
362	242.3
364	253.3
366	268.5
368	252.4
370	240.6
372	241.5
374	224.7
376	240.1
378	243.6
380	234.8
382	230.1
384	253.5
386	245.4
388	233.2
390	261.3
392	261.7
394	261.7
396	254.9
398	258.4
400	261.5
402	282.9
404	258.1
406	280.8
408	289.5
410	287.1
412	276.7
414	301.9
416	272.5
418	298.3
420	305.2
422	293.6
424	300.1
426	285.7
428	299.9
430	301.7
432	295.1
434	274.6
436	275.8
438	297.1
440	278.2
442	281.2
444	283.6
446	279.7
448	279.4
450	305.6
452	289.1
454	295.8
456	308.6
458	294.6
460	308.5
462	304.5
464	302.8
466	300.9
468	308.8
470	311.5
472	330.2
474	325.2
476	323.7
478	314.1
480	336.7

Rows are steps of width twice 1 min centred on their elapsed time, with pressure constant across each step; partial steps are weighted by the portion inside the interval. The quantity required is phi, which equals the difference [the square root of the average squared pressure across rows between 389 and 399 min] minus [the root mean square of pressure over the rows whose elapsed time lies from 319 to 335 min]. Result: 23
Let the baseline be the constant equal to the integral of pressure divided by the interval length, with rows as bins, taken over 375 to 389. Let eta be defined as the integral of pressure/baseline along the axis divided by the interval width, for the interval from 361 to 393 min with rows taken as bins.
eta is 1.02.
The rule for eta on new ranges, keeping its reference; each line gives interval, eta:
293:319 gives 0.93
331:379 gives 1.03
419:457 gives 1.21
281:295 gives 0.86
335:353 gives 1.03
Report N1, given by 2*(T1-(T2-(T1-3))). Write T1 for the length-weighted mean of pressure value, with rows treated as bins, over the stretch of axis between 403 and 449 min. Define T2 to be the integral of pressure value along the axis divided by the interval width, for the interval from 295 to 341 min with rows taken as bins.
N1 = 677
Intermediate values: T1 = 287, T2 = 232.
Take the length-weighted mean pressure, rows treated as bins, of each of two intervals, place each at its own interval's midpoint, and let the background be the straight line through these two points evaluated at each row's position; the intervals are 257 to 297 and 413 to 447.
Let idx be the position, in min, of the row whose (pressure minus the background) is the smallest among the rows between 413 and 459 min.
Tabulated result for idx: 448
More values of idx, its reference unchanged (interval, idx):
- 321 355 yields 322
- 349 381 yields 374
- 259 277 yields 276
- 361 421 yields 374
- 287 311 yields 290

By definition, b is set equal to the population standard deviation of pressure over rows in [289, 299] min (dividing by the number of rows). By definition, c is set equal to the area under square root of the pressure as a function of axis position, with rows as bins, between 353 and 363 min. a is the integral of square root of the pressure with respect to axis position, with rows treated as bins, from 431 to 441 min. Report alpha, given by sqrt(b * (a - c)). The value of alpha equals 9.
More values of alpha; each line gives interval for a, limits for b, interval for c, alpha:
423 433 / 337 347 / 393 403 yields 6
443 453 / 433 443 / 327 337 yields 10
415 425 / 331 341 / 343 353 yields 8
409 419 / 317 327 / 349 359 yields 5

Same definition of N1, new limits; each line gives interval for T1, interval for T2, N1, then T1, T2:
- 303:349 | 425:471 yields 352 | 236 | 294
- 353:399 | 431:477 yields 393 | 249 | 298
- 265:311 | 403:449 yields 276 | 214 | 287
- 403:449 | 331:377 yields 646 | 287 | 248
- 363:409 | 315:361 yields 521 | 254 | 244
